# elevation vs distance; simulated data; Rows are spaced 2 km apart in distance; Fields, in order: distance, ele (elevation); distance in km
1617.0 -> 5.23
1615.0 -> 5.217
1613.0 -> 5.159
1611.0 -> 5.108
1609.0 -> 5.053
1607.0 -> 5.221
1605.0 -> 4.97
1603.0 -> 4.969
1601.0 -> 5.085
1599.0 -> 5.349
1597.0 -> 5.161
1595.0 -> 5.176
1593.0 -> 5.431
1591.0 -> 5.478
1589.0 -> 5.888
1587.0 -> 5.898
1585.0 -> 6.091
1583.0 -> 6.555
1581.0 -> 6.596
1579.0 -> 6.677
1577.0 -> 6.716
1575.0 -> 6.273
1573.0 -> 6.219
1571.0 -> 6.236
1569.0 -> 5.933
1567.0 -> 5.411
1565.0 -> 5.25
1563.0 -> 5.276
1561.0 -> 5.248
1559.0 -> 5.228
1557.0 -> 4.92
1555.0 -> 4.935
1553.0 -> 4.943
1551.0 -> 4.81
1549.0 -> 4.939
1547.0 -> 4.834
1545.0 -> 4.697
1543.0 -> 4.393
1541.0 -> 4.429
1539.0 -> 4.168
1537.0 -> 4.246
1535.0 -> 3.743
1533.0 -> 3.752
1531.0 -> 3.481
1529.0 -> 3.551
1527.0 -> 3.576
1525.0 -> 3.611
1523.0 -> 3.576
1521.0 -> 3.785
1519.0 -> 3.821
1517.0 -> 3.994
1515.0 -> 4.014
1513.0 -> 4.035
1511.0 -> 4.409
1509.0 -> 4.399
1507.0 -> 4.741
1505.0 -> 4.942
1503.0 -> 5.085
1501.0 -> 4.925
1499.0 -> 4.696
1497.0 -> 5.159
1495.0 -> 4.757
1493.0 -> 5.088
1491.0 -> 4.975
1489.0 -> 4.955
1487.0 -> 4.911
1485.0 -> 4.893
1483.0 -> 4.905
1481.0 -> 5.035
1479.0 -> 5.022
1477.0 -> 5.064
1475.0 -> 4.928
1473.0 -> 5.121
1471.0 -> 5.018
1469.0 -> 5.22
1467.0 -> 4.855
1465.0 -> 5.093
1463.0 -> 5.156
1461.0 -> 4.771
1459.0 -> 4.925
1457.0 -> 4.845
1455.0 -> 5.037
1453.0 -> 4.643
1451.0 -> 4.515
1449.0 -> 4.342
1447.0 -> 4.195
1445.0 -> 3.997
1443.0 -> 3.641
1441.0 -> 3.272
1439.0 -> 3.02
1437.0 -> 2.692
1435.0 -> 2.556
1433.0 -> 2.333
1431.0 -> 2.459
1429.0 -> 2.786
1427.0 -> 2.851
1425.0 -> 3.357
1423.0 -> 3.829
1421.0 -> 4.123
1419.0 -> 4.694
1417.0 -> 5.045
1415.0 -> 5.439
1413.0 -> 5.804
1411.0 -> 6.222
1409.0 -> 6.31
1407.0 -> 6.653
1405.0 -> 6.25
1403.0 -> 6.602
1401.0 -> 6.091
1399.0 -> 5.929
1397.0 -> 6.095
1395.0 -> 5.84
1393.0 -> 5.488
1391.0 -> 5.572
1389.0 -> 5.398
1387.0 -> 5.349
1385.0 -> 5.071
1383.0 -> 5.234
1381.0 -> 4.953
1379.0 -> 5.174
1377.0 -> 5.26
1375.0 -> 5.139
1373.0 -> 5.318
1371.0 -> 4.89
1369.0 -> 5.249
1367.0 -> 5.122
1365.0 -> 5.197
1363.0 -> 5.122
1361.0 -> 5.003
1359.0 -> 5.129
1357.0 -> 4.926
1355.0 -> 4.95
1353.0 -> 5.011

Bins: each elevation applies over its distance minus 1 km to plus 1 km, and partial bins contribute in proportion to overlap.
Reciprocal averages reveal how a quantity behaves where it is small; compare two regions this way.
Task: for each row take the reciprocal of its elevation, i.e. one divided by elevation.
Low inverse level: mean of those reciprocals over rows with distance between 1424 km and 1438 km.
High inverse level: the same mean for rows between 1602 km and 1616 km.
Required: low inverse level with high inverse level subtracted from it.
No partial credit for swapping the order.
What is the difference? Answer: 0.18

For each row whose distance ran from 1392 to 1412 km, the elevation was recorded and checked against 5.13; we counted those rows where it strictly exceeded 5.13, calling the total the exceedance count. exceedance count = 10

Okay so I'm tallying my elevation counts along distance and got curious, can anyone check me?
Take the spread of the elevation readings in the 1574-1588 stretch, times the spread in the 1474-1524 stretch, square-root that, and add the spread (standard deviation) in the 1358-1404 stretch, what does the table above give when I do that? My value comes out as 0.8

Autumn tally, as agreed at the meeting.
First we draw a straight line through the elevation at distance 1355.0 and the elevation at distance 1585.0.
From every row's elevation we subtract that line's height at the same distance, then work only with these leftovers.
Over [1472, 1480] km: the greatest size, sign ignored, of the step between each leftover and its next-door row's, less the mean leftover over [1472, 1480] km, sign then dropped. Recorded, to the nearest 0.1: 0.7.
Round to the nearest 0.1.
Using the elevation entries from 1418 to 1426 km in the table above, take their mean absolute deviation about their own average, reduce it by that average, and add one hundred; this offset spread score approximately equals 96.4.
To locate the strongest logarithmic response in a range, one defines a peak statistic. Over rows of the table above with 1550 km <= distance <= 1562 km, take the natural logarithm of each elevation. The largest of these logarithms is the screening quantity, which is 1.66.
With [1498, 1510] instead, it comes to 1.63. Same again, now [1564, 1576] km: 1.84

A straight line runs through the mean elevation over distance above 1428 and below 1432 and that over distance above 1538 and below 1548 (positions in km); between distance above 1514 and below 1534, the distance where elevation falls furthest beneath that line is 1531.0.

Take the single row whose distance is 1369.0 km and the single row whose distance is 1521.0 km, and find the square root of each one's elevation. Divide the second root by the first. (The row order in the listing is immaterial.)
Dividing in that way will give 0.85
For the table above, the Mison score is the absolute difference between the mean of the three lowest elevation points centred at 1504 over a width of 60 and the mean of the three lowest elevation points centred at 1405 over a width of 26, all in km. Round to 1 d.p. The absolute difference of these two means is 1.8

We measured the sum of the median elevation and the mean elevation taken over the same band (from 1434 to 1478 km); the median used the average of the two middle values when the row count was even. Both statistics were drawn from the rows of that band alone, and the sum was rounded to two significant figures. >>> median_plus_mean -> 9.2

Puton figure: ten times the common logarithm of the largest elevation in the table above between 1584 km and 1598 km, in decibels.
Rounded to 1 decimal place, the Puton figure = 7.8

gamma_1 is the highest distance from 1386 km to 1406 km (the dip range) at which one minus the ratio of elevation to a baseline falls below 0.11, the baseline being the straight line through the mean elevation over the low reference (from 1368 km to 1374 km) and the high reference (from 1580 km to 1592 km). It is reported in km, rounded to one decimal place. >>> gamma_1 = 1405.0 km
